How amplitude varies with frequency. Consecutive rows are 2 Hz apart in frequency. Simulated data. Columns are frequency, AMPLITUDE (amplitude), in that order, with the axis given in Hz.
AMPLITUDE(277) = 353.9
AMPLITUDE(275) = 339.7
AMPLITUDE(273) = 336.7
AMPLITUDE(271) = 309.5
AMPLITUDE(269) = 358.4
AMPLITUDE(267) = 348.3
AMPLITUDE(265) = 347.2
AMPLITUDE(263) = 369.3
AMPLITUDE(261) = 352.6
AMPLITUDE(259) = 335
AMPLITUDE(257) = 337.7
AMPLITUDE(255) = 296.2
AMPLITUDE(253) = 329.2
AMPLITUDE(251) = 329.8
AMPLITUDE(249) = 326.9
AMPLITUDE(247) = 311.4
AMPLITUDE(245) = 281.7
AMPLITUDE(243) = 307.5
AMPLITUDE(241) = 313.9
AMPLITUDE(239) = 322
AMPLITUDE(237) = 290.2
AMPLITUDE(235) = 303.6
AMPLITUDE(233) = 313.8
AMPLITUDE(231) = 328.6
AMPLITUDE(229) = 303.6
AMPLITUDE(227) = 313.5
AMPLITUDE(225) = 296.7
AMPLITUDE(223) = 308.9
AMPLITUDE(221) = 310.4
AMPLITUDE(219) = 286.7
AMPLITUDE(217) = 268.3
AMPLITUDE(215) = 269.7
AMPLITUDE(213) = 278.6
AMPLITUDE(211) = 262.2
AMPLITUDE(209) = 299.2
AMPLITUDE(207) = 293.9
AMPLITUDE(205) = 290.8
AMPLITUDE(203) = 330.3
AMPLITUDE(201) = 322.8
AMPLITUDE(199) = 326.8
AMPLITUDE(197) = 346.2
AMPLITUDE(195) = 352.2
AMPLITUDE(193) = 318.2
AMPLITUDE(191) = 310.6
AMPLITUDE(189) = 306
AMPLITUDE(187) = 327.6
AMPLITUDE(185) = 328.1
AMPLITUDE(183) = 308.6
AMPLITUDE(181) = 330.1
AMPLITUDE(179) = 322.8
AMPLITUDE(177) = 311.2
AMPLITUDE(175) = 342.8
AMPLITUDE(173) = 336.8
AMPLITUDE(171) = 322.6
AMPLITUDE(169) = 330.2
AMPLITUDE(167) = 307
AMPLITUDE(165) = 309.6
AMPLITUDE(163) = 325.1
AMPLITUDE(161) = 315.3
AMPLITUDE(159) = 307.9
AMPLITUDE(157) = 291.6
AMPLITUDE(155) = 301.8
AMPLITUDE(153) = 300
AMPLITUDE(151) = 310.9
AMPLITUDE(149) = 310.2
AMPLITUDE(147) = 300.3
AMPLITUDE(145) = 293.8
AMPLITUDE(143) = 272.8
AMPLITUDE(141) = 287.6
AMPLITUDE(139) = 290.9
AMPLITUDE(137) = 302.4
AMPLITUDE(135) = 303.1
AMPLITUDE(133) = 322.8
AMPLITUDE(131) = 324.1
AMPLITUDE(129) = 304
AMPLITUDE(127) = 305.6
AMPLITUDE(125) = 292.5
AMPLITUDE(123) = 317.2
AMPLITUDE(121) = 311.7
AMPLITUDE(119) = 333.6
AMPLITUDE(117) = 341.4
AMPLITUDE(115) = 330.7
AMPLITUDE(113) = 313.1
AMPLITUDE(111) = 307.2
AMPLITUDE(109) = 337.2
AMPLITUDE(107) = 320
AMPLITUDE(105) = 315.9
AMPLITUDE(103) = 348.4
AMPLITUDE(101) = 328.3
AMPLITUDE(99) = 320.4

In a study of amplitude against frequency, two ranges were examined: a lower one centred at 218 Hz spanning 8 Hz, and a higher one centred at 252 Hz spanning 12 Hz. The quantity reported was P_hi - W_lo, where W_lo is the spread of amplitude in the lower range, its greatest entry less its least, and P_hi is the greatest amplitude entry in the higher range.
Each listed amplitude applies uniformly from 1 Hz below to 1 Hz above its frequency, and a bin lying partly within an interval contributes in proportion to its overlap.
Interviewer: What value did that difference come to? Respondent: 296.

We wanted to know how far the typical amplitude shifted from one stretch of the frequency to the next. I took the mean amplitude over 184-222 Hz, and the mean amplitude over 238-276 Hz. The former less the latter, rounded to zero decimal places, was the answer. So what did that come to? -22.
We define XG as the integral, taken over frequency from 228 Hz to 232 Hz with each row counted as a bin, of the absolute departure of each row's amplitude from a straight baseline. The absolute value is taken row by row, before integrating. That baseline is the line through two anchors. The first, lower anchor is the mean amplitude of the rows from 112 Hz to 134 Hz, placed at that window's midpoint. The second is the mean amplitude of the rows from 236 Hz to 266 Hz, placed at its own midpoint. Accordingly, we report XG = 50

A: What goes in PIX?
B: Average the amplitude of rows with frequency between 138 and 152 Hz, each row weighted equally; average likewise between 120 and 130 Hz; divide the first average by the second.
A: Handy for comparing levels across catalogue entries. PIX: 0.96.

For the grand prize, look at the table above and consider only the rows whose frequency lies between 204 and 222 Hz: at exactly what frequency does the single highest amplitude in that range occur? 221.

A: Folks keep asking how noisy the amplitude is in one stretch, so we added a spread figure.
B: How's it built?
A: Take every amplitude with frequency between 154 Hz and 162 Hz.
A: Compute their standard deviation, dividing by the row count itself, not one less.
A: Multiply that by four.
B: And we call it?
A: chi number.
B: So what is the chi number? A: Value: 35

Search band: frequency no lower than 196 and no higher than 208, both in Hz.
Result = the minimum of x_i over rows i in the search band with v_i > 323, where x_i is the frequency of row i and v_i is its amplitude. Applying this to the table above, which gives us 197 Hz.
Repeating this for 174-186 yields 175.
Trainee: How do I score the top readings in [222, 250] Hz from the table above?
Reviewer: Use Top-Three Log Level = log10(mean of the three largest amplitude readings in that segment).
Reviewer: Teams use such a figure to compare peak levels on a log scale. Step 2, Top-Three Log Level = 2.51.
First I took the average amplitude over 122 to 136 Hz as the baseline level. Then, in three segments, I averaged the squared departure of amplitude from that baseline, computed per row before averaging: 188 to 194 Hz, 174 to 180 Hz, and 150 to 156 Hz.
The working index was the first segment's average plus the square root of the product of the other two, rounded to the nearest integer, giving 179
